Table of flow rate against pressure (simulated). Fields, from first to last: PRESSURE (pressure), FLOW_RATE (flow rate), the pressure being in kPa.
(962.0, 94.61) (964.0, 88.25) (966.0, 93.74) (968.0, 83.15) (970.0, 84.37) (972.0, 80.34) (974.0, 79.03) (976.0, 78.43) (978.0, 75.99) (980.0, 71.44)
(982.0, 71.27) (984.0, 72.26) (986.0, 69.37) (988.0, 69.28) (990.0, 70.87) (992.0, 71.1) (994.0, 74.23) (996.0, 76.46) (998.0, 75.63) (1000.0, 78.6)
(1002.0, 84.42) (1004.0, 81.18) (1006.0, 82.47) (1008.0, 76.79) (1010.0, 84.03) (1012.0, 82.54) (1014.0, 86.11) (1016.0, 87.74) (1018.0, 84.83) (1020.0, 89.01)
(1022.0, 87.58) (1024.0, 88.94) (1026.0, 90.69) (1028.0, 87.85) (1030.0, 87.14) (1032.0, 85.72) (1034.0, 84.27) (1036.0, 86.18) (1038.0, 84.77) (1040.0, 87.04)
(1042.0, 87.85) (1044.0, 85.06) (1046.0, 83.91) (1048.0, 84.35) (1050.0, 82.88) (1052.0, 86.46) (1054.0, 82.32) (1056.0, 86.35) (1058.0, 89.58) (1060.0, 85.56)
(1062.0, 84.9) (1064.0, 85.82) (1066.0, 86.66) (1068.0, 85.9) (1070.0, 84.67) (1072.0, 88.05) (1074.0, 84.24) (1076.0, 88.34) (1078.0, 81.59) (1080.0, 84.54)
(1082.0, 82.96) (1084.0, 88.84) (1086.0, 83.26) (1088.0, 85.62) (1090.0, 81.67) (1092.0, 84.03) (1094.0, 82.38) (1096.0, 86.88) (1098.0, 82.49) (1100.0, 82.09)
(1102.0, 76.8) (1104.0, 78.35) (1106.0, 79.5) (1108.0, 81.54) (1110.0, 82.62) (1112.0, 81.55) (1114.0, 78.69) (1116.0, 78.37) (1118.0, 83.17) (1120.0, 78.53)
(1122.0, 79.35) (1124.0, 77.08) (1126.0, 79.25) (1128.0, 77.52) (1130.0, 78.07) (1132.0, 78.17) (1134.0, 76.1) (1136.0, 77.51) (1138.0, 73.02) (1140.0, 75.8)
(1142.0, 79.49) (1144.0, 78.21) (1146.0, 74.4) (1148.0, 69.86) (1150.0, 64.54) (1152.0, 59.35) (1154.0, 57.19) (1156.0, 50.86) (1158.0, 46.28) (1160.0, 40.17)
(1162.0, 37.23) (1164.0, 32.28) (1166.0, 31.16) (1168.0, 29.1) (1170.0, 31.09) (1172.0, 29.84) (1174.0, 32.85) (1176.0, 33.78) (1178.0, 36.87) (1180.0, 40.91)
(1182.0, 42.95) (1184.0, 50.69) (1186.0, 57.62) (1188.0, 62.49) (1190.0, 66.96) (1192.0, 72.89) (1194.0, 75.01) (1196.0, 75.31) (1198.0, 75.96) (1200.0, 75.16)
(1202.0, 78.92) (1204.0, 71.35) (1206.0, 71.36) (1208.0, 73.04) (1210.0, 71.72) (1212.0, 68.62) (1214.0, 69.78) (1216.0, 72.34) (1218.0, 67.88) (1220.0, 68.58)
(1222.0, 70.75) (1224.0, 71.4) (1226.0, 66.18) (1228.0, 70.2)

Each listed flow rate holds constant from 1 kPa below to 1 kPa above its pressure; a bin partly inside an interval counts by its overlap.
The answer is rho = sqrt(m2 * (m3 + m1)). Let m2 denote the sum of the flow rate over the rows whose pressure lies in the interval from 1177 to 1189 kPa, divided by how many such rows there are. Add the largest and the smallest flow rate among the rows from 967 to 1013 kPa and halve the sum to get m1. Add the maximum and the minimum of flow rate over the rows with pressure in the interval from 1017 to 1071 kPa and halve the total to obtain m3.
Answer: 89.1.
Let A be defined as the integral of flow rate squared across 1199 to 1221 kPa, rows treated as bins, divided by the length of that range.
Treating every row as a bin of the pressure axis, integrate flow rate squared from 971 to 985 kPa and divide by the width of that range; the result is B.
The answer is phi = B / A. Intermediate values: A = 5151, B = 5719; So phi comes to 1.1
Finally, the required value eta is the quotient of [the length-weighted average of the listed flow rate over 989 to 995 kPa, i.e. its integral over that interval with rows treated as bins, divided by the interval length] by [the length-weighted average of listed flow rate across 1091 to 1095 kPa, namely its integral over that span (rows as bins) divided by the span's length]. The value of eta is 0.87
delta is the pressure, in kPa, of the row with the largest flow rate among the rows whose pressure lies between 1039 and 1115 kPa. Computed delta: 1058.0 kPa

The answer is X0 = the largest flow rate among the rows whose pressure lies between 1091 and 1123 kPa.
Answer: 86.88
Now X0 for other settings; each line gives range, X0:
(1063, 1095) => 88.84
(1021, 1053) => 90.69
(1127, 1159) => 79.49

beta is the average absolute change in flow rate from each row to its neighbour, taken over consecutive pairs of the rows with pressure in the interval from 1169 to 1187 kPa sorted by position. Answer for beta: 3.6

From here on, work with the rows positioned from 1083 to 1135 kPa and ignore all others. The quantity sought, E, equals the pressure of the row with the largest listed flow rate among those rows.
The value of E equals 1084.0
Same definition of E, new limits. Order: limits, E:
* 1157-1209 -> 1202.0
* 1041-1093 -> 1058.0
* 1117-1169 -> 1118.0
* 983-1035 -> 1026.0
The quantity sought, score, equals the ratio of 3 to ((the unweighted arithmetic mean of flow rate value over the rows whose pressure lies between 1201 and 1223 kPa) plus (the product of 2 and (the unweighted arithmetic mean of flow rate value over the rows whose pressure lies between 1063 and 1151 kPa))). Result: 0.0129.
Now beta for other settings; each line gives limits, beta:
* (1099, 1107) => 2.7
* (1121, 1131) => 1.7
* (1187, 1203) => 2.6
